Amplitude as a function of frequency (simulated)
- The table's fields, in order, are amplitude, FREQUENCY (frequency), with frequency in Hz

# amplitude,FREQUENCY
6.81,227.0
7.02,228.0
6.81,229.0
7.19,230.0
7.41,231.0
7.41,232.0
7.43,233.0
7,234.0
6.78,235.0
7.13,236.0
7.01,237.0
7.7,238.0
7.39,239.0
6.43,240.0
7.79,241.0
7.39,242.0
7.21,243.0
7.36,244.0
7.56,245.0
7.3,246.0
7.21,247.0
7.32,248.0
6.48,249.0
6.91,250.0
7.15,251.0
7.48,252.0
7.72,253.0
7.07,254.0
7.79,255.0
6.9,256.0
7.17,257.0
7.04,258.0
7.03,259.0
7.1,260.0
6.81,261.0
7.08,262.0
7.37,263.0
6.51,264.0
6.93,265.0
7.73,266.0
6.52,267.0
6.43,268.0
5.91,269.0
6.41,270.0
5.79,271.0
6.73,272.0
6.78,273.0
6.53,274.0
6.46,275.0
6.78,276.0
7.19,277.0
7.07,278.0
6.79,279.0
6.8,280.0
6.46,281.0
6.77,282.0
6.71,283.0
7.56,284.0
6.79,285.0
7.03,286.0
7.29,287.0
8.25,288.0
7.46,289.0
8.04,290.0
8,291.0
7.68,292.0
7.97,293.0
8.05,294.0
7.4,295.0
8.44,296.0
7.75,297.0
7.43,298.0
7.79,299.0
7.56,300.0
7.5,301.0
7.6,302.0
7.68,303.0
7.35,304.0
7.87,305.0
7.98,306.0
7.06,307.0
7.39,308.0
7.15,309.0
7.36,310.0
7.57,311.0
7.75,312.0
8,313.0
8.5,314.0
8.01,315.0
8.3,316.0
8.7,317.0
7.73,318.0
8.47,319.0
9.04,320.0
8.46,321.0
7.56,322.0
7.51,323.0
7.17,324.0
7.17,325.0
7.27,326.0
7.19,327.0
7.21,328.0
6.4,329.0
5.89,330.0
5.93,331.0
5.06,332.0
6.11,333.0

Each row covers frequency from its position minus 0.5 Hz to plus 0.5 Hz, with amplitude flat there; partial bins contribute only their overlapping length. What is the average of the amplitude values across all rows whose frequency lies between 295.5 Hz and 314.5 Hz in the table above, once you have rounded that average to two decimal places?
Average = 7.67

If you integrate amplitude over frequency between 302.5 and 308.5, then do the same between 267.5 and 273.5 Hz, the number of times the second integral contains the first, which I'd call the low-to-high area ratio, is 0.84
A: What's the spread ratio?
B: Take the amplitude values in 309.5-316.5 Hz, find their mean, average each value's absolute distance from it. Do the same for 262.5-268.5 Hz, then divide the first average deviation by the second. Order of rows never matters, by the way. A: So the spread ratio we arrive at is 0.73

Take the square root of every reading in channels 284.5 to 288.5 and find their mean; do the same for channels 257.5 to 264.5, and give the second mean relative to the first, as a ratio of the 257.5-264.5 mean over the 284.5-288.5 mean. 0.98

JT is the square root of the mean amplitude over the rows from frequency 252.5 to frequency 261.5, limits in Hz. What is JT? 2.68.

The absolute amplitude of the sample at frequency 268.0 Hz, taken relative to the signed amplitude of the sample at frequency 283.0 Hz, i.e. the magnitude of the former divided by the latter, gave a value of 0.96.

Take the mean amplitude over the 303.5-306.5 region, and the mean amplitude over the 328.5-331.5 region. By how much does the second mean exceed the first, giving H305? -1.7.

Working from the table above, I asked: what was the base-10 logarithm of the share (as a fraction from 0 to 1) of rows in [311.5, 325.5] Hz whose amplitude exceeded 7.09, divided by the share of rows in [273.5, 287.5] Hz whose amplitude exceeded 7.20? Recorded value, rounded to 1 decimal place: 0.8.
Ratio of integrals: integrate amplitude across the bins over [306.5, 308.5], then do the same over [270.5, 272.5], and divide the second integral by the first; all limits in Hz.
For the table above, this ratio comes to 0.87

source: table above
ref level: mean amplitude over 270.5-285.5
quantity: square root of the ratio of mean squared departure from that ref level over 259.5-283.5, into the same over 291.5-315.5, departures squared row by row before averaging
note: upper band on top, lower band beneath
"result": 2.5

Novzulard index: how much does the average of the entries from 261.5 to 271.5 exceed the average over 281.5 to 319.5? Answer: -1.0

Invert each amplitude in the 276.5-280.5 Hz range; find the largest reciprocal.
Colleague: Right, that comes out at 0.147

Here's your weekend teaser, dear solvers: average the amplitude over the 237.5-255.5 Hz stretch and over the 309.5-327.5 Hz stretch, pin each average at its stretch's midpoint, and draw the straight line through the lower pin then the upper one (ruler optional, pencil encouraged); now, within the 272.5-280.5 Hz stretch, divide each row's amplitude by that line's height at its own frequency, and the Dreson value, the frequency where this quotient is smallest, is 275.0 Hz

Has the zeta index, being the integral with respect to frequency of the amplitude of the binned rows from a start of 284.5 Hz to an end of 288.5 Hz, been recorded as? 29.4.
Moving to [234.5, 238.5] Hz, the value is 28.6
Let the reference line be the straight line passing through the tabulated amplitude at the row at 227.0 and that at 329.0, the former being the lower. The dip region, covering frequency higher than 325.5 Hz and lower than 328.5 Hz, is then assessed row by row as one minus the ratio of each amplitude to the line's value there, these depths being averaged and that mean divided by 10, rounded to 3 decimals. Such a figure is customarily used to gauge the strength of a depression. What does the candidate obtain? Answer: -0.013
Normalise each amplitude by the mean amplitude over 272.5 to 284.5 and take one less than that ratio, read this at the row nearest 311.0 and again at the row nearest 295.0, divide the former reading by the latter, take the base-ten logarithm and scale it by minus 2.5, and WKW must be -0.3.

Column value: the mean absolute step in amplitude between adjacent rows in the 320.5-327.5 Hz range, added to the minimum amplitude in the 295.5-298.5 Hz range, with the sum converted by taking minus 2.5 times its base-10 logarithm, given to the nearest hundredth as -2.21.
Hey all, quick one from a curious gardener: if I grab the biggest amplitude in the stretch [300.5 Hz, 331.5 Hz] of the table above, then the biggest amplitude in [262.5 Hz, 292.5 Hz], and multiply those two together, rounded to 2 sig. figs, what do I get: 75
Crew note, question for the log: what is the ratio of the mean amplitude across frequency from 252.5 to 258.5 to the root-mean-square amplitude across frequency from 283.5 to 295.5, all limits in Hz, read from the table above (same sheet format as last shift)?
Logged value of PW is 0.95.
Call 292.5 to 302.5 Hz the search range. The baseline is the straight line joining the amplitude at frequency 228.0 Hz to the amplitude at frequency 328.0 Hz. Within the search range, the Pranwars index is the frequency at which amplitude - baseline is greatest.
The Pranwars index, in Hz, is 296.0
